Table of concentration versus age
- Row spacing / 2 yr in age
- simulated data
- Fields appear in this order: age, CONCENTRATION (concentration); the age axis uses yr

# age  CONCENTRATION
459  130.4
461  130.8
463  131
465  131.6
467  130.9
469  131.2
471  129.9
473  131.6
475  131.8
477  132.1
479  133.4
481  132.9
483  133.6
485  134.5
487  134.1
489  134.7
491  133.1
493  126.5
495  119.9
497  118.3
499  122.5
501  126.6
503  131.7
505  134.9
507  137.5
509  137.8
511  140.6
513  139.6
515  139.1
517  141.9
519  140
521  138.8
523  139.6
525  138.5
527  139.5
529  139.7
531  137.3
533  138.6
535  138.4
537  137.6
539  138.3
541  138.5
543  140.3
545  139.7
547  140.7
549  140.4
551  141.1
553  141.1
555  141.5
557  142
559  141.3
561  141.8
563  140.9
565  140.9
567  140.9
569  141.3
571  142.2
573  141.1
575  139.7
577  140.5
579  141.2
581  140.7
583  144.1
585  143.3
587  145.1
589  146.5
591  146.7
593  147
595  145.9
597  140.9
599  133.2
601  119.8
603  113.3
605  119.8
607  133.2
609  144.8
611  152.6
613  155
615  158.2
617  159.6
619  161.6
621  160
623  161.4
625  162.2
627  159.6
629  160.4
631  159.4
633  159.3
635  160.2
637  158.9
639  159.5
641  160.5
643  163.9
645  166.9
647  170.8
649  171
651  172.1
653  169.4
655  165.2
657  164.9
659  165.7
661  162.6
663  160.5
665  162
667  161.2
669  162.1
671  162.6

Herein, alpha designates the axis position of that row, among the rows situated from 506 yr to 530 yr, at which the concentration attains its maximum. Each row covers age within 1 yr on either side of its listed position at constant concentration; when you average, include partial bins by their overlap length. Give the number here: 517 yr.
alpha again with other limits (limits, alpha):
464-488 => 485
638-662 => 651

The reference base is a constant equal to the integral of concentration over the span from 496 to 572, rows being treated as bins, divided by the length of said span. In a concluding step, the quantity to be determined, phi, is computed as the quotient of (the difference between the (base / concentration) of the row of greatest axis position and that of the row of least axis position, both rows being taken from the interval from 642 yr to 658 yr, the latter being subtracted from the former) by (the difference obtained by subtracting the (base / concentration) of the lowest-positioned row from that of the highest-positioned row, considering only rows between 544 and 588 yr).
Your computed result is 0.1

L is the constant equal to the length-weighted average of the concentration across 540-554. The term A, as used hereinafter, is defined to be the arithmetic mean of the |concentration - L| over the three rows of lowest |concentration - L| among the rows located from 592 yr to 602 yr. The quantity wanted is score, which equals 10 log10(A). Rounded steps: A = 4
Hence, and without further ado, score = 6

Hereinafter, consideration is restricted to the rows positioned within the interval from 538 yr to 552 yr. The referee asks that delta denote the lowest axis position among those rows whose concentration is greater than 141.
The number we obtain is 551 yr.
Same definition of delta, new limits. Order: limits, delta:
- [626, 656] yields 627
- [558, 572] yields 559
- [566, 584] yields 569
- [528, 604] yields 551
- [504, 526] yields 517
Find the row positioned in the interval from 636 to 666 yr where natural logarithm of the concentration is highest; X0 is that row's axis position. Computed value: 651 yr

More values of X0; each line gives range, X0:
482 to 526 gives 517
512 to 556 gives 517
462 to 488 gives 485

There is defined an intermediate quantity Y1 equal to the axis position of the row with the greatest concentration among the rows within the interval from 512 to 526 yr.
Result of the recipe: 517 yr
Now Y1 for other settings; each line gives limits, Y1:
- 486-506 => 505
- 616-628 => 625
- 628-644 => 643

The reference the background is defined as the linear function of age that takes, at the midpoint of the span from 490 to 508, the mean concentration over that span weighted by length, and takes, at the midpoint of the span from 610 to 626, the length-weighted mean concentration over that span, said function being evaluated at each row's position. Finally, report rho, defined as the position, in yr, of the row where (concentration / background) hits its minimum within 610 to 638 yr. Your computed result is 637 yr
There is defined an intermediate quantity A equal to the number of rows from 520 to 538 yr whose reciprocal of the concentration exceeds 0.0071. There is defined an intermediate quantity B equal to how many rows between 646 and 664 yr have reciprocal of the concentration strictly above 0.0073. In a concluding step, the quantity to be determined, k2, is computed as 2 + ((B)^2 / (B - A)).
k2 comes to 2.0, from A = 9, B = 0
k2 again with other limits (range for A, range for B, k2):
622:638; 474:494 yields 12.0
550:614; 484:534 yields 42.3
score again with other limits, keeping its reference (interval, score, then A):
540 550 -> -7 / 0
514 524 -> -2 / 1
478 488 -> 8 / 6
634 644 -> 13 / 19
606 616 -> 9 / 8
